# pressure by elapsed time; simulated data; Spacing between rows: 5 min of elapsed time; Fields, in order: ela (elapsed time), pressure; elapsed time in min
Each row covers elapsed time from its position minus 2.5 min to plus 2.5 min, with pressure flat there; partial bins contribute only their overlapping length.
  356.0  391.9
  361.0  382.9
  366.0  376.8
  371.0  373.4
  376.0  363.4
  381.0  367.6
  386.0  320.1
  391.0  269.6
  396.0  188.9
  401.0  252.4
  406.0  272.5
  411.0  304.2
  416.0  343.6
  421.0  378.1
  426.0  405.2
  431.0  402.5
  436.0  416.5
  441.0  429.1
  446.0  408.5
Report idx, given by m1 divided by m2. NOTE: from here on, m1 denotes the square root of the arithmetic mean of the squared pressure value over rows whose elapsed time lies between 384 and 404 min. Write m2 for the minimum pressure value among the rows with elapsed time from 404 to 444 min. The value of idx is 0.96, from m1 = 262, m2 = 272.5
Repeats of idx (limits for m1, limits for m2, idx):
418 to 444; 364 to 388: 1.27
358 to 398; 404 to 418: 1.23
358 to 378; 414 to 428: 1.09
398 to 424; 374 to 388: 0.98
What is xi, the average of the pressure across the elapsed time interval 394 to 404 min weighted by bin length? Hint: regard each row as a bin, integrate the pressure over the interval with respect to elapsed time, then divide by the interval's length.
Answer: 225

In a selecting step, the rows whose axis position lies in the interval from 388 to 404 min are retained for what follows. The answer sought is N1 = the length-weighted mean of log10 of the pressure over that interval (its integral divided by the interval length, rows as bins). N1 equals 2.38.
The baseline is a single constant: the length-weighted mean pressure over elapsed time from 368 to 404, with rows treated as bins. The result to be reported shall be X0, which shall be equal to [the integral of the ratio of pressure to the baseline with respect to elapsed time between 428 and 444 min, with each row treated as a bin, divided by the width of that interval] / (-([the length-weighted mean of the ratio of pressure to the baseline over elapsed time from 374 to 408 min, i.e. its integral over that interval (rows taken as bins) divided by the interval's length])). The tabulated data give -1.43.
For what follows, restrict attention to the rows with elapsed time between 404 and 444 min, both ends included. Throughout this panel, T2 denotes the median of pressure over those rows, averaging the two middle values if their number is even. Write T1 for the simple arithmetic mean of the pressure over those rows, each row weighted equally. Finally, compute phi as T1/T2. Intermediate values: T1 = 369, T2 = 390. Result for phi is 0.95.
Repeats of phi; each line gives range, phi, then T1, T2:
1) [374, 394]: 0.97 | 330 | 342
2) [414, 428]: 0.99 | 376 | 378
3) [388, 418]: 1.00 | 272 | 271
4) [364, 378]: 0.99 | 371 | 373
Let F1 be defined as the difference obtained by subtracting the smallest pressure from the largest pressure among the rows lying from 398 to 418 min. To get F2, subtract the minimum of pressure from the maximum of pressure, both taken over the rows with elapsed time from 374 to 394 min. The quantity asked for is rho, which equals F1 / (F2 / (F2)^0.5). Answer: 9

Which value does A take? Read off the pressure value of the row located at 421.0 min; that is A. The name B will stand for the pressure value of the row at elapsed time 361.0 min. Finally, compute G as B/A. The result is 1.0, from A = 378.1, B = 382.9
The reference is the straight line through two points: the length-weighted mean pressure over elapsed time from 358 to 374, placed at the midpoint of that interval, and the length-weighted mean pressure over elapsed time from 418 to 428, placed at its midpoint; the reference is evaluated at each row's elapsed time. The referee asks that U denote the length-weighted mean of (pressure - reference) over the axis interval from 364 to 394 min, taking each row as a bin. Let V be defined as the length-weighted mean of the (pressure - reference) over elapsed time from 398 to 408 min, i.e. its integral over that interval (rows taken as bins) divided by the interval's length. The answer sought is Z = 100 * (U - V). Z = 8833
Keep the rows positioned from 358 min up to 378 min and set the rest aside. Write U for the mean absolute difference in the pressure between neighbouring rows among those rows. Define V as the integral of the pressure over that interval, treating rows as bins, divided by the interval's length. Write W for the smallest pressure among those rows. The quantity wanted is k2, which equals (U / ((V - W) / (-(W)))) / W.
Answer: -0.57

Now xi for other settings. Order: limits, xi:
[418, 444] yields 405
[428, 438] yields 409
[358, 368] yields 381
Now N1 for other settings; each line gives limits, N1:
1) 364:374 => 2.57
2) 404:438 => 2.55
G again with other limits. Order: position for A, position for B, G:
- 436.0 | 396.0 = 0.5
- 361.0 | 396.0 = 0.5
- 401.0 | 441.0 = 1.7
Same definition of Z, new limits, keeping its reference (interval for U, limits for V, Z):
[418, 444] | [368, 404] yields 9093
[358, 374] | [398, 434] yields 5126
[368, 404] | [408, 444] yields -6834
